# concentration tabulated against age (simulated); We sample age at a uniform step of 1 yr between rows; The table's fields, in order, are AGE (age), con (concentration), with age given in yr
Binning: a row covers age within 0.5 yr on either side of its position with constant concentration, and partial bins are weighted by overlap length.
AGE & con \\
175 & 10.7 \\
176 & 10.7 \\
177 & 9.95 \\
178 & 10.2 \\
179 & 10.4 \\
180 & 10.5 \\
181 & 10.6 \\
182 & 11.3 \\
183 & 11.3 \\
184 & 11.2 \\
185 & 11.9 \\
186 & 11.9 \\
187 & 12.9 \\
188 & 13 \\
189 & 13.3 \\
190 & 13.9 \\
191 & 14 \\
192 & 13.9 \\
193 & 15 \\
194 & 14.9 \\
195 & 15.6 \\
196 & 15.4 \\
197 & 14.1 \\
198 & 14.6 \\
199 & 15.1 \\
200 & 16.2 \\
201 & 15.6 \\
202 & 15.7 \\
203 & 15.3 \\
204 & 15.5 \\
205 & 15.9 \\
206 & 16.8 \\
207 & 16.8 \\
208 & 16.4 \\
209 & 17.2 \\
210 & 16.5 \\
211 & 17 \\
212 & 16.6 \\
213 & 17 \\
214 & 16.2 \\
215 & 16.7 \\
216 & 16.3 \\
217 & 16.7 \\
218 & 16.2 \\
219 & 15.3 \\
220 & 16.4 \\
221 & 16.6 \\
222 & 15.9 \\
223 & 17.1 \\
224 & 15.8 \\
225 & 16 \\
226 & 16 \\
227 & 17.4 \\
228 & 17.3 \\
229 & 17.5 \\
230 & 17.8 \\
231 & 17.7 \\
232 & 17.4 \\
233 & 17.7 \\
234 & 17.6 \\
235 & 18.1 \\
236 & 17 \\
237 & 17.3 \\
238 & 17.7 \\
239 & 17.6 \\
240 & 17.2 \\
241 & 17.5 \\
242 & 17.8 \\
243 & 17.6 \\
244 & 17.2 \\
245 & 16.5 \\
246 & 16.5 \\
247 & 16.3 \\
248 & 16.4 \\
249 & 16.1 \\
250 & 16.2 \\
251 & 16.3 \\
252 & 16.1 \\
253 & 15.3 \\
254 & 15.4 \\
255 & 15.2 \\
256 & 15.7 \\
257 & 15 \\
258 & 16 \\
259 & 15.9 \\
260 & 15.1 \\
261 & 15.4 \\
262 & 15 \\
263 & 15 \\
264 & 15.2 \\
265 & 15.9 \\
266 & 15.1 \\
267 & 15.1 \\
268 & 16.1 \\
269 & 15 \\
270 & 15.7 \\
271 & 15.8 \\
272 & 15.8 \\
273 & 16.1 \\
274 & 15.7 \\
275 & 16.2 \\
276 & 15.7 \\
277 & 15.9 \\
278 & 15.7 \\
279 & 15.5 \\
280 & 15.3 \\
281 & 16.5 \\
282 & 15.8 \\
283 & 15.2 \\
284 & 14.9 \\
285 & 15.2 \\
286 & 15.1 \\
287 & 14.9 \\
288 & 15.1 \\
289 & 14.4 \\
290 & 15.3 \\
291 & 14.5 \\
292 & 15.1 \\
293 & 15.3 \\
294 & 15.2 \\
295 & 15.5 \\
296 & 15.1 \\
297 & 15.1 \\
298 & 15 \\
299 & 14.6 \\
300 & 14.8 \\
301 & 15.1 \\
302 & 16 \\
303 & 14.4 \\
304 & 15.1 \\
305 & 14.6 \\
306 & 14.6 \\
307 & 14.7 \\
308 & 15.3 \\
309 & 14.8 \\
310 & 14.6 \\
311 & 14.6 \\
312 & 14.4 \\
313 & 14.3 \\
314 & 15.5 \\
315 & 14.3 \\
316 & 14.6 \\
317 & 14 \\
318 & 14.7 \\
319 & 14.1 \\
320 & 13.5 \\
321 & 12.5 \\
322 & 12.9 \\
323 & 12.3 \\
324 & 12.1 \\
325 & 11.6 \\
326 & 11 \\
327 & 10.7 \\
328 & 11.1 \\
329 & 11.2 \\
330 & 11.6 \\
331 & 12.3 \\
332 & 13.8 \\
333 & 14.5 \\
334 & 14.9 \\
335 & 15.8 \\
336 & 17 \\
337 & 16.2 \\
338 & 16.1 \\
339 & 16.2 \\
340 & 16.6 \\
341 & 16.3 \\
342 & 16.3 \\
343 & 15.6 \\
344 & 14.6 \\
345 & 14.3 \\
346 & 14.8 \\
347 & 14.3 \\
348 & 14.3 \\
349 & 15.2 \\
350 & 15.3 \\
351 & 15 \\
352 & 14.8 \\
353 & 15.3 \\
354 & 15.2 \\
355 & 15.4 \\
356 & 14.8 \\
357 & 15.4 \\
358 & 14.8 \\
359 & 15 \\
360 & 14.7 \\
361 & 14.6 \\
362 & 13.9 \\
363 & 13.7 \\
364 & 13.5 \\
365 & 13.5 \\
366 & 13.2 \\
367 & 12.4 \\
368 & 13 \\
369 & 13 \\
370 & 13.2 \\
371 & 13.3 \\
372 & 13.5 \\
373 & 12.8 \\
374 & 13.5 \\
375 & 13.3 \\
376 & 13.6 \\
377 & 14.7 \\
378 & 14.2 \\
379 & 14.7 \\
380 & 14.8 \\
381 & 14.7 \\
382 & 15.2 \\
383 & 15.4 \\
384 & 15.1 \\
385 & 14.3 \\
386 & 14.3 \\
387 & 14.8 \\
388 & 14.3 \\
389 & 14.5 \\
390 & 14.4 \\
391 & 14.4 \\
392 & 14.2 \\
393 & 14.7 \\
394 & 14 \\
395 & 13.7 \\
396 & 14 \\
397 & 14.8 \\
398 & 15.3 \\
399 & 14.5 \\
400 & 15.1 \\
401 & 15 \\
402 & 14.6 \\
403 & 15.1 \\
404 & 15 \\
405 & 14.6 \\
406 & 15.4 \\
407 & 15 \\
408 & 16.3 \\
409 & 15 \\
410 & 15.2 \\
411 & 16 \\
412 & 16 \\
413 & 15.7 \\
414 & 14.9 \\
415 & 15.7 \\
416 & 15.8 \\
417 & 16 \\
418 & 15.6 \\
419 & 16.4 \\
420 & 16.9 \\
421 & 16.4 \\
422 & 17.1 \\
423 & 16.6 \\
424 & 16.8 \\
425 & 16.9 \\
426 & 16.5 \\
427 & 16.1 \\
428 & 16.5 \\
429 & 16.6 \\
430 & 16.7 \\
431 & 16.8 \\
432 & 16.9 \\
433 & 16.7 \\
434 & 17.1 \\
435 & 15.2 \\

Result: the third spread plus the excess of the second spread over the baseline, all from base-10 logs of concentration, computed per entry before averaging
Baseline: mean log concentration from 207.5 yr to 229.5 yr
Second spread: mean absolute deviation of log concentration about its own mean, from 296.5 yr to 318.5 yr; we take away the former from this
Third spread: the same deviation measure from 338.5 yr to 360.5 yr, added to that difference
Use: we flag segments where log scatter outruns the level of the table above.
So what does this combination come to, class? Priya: -1.19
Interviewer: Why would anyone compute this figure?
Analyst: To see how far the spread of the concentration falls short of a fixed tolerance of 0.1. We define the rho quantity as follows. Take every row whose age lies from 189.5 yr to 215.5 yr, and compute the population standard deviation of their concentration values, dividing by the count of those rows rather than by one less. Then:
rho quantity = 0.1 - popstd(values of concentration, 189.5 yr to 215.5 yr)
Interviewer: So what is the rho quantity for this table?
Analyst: -0.9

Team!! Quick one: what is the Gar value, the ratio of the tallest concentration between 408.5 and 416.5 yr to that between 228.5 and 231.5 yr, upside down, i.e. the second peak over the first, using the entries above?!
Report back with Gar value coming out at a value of 1.11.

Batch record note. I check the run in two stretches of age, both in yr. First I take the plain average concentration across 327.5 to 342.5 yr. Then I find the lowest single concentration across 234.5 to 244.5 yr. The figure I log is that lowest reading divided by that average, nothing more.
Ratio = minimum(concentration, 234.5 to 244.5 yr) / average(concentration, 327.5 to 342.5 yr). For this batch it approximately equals 1.16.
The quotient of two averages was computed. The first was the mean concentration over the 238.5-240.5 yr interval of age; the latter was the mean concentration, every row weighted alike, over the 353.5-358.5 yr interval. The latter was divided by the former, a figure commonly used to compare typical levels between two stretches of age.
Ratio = 0.87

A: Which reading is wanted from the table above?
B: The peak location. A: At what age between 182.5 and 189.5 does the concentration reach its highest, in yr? 189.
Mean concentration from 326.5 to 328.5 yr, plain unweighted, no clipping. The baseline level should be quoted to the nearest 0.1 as 10.9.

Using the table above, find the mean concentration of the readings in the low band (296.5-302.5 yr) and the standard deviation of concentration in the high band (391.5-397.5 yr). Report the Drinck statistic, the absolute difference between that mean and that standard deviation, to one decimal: 14.7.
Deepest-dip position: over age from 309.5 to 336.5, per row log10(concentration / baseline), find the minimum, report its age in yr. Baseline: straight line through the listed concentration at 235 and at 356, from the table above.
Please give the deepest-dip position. 327 yr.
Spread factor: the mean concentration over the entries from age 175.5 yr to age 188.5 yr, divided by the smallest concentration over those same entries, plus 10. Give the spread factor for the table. 11.1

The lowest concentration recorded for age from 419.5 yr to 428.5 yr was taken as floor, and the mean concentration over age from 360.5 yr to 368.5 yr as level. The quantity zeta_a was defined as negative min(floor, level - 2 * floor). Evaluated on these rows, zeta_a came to 18.7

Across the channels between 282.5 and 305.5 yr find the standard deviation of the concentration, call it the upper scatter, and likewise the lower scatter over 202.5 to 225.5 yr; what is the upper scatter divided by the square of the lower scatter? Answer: 1.2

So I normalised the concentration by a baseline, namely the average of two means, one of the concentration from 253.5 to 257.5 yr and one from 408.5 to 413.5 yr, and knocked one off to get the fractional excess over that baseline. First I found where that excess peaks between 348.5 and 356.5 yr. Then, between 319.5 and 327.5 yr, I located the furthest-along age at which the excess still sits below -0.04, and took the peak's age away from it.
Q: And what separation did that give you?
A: -28 yr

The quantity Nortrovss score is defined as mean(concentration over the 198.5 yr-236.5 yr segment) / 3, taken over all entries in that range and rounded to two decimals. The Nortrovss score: 5.53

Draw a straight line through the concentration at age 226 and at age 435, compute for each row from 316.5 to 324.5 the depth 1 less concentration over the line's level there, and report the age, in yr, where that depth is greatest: 324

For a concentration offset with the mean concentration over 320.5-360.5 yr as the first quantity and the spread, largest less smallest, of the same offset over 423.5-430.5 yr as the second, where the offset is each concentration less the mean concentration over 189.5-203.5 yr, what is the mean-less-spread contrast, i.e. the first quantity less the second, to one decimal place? -1.5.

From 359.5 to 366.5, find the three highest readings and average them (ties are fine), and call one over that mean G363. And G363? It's 0.069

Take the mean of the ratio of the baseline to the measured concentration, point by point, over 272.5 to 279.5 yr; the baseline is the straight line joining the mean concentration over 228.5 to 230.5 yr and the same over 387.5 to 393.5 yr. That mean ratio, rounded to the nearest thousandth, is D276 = 1.056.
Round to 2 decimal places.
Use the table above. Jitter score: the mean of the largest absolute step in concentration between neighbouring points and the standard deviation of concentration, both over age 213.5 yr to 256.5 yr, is 1.10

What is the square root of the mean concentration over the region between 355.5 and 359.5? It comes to 3.87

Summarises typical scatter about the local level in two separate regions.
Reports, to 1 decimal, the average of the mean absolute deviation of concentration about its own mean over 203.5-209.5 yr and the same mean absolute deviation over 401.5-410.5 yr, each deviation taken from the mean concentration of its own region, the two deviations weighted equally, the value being 0.4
